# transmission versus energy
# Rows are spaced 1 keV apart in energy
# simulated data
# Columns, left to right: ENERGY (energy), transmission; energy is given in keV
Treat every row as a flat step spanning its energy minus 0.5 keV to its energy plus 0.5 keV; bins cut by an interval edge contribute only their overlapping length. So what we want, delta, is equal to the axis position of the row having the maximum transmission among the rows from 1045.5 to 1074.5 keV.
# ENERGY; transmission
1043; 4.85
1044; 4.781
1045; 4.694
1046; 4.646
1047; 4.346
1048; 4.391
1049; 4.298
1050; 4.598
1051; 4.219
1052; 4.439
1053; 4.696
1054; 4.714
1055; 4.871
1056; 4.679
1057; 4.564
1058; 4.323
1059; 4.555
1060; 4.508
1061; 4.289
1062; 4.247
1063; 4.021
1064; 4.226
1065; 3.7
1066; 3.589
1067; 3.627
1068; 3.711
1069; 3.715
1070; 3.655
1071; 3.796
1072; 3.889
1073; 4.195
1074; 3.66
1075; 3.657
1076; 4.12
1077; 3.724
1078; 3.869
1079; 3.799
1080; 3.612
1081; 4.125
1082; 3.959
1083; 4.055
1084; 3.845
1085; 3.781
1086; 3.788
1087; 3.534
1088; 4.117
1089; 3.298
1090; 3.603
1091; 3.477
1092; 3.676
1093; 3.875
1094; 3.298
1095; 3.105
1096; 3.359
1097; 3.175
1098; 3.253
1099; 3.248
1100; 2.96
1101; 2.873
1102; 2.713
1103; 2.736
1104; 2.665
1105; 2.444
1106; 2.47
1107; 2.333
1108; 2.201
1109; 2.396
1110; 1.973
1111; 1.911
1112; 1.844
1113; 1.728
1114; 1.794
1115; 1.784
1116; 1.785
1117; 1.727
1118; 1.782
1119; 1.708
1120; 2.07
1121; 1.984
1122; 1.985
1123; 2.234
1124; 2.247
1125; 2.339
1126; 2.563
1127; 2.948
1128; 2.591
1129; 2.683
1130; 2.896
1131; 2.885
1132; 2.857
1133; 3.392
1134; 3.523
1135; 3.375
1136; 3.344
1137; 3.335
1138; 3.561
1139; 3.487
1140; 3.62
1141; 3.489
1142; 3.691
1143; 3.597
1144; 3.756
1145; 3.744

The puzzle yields 1055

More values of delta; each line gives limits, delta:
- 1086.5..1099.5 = 1088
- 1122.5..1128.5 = 1127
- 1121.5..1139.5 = 1138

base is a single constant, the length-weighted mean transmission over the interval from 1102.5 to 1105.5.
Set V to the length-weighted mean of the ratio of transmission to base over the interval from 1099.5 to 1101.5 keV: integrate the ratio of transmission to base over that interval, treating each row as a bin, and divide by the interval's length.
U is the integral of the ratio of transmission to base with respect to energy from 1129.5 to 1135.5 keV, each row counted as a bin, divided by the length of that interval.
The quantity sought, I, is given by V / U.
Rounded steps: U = 1.2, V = 1.1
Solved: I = 0.92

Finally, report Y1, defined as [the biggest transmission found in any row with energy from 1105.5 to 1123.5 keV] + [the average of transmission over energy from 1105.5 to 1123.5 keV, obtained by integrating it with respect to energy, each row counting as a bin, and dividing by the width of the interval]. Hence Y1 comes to 4.5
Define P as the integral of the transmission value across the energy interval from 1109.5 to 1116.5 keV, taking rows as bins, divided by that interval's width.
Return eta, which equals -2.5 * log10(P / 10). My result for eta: 1.84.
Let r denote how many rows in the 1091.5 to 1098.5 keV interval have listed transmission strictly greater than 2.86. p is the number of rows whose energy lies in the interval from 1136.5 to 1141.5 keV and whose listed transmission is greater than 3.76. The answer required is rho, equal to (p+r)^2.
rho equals 49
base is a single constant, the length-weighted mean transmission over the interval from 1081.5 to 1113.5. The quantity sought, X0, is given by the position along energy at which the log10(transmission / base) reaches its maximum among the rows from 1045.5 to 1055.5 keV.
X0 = 1055 keV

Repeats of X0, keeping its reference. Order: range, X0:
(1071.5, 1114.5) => 1073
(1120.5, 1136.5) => 1134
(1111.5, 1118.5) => 1112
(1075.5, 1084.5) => 1081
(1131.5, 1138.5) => 1138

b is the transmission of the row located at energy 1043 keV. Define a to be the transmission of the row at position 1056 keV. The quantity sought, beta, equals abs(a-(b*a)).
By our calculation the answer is 18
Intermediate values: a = 4.679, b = 4.85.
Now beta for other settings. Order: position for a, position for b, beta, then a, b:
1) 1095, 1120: 3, 3.105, 2.07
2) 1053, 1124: 6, 4.696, 2.247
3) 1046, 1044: 18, 4.646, 4.781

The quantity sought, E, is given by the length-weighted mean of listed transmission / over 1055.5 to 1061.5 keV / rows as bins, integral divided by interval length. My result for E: 4.5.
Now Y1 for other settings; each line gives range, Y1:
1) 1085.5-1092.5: 7.8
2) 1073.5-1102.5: 7.7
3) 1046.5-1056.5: 9.4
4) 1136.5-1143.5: 7.2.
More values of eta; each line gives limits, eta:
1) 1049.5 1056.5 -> 0.84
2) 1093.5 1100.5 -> 1.24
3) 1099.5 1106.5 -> 1.42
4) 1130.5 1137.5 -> 1.22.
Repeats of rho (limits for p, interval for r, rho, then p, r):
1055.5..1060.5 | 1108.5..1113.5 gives 25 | 5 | 0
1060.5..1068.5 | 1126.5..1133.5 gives 64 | 4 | 4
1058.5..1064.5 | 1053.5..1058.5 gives 121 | 6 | 5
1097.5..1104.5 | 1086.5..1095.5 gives 81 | 0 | 9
